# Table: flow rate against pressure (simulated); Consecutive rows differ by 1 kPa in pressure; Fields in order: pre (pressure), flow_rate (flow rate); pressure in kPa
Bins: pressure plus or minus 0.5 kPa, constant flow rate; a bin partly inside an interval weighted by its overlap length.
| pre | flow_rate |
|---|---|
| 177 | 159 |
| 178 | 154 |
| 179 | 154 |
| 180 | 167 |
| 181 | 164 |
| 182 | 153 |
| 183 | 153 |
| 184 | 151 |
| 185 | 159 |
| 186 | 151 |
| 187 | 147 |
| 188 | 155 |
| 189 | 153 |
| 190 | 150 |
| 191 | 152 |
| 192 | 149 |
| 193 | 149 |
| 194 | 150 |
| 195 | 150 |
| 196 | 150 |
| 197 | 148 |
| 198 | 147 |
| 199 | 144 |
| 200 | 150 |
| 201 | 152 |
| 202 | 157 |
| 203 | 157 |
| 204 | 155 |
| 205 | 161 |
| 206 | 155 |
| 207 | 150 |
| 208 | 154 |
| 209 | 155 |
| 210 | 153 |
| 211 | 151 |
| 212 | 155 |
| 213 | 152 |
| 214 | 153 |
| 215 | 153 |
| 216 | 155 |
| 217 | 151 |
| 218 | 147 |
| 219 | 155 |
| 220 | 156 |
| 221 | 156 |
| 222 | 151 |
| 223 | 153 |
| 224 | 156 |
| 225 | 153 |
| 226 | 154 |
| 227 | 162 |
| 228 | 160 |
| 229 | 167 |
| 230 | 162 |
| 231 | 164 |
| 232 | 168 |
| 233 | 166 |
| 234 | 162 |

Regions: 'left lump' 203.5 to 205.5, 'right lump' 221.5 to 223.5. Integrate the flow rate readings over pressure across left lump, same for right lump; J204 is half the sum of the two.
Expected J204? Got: 310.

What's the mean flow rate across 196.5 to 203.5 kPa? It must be 151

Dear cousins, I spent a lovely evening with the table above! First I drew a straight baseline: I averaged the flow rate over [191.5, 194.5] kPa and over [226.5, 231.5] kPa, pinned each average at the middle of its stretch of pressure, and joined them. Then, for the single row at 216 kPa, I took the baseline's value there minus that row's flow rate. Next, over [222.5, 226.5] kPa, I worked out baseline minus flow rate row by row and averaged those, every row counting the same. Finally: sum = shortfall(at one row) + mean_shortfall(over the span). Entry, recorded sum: 10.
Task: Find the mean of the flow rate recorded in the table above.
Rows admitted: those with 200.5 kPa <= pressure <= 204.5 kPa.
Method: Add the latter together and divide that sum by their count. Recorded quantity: 155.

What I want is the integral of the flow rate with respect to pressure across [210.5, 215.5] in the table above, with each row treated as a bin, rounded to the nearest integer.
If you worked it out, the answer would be 764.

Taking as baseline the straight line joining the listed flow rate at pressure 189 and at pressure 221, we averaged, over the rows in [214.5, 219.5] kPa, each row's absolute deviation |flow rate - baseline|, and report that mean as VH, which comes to 3.4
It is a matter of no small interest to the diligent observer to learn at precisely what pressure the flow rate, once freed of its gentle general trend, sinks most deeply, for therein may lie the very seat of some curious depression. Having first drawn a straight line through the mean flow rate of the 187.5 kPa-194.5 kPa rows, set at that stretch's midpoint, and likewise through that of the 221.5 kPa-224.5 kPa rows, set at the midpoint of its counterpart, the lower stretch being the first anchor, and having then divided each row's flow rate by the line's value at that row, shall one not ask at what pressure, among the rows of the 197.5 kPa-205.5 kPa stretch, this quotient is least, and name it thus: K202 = 199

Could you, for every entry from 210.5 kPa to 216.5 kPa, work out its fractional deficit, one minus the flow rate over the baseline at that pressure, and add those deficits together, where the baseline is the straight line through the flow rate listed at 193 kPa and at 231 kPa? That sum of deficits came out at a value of 0.15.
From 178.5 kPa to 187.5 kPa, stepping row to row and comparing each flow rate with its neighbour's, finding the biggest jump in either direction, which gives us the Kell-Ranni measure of 13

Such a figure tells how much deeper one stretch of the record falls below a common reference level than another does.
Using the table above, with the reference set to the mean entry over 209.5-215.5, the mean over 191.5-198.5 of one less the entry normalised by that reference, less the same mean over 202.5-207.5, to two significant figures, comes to 0.043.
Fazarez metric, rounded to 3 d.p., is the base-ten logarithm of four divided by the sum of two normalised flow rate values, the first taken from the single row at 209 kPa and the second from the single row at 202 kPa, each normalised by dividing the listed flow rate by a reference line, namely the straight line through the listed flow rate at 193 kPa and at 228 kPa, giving 0.292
